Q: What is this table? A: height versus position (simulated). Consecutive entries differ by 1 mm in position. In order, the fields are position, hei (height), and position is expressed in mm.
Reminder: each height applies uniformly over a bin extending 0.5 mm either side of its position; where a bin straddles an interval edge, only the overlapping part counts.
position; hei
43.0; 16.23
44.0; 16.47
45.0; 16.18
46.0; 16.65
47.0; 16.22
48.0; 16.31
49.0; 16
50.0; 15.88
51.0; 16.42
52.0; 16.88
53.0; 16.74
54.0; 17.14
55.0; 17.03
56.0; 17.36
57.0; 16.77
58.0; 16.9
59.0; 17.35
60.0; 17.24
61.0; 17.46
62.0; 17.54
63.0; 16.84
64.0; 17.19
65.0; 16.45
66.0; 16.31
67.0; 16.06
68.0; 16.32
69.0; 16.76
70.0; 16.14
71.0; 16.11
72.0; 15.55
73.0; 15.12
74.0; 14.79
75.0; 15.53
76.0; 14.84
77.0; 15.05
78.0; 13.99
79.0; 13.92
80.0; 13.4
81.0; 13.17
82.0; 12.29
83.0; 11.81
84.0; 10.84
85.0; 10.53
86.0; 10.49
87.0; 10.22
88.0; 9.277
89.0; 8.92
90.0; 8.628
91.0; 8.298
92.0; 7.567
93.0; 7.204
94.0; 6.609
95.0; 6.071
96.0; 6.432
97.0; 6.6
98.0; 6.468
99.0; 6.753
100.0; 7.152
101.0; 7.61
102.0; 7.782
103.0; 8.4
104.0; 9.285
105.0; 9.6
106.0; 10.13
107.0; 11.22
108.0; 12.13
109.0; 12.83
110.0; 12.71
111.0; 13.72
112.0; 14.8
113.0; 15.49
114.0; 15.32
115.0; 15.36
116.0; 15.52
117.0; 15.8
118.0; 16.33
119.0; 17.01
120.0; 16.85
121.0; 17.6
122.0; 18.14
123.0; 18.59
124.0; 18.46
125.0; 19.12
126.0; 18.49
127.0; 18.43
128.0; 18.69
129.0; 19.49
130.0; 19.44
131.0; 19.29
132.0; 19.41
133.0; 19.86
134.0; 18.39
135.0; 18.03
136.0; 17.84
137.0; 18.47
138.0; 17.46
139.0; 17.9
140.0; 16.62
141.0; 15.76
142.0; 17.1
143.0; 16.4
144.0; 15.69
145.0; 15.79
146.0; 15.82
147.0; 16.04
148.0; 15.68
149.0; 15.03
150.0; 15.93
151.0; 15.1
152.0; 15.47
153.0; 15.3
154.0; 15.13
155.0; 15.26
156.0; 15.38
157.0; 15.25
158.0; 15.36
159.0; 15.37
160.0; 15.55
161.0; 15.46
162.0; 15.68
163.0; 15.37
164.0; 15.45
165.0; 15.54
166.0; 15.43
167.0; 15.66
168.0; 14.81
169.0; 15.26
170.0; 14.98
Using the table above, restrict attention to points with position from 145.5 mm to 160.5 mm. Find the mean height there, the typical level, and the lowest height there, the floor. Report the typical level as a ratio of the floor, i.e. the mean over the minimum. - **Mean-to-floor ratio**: 1.03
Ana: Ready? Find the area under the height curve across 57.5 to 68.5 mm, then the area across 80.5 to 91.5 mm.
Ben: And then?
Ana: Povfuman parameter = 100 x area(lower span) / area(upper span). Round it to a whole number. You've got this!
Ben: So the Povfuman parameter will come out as 162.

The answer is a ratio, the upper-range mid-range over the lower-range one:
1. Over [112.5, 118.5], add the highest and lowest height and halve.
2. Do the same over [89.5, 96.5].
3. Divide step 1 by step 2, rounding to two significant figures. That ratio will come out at 2.2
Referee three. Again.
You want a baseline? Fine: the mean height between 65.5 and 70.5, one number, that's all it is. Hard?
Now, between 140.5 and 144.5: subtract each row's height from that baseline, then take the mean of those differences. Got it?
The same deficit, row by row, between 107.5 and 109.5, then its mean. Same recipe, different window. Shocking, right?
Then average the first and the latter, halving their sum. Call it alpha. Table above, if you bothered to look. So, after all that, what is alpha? 2.0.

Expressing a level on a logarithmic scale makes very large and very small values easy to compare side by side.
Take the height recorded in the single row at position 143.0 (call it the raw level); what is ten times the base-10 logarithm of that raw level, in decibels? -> 12.1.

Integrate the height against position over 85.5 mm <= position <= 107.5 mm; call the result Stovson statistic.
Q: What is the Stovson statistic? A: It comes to 181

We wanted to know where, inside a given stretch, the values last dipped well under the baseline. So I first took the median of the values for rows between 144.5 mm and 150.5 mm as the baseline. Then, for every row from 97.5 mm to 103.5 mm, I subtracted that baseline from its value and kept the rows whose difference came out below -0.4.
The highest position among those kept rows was 103.0 mm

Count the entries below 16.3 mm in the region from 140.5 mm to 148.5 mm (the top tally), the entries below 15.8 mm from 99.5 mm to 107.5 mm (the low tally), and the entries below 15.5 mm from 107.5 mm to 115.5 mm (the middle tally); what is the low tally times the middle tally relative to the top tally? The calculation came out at 10.7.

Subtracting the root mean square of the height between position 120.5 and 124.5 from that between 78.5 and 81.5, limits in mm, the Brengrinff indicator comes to -4.7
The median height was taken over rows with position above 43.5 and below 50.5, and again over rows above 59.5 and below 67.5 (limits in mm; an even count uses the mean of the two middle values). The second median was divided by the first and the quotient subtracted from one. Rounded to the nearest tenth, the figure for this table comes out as 0.0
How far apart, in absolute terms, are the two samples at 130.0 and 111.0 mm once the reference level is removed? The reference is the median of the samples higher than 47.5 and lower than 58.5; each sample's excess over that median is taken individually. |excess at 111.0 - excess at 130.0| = 6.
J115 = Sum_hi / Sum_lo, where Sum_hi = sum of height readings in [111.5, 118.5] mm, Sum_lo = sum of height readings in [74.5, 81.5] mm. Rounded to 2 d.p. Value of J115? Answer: 1.09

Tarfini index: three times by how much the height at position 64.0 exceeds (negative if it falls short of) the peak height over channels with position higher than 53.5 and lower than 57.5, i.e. -1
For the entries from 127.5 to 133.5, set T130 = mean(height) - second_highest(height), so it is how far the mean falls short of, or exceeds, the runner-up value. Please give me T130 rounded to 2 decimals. -0.13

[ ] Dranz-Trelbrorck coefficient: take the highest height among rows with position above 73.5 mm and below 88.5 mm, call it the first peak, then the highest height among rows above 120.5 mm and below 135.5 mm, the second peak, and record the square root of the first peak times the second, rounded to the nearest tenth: 17.6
